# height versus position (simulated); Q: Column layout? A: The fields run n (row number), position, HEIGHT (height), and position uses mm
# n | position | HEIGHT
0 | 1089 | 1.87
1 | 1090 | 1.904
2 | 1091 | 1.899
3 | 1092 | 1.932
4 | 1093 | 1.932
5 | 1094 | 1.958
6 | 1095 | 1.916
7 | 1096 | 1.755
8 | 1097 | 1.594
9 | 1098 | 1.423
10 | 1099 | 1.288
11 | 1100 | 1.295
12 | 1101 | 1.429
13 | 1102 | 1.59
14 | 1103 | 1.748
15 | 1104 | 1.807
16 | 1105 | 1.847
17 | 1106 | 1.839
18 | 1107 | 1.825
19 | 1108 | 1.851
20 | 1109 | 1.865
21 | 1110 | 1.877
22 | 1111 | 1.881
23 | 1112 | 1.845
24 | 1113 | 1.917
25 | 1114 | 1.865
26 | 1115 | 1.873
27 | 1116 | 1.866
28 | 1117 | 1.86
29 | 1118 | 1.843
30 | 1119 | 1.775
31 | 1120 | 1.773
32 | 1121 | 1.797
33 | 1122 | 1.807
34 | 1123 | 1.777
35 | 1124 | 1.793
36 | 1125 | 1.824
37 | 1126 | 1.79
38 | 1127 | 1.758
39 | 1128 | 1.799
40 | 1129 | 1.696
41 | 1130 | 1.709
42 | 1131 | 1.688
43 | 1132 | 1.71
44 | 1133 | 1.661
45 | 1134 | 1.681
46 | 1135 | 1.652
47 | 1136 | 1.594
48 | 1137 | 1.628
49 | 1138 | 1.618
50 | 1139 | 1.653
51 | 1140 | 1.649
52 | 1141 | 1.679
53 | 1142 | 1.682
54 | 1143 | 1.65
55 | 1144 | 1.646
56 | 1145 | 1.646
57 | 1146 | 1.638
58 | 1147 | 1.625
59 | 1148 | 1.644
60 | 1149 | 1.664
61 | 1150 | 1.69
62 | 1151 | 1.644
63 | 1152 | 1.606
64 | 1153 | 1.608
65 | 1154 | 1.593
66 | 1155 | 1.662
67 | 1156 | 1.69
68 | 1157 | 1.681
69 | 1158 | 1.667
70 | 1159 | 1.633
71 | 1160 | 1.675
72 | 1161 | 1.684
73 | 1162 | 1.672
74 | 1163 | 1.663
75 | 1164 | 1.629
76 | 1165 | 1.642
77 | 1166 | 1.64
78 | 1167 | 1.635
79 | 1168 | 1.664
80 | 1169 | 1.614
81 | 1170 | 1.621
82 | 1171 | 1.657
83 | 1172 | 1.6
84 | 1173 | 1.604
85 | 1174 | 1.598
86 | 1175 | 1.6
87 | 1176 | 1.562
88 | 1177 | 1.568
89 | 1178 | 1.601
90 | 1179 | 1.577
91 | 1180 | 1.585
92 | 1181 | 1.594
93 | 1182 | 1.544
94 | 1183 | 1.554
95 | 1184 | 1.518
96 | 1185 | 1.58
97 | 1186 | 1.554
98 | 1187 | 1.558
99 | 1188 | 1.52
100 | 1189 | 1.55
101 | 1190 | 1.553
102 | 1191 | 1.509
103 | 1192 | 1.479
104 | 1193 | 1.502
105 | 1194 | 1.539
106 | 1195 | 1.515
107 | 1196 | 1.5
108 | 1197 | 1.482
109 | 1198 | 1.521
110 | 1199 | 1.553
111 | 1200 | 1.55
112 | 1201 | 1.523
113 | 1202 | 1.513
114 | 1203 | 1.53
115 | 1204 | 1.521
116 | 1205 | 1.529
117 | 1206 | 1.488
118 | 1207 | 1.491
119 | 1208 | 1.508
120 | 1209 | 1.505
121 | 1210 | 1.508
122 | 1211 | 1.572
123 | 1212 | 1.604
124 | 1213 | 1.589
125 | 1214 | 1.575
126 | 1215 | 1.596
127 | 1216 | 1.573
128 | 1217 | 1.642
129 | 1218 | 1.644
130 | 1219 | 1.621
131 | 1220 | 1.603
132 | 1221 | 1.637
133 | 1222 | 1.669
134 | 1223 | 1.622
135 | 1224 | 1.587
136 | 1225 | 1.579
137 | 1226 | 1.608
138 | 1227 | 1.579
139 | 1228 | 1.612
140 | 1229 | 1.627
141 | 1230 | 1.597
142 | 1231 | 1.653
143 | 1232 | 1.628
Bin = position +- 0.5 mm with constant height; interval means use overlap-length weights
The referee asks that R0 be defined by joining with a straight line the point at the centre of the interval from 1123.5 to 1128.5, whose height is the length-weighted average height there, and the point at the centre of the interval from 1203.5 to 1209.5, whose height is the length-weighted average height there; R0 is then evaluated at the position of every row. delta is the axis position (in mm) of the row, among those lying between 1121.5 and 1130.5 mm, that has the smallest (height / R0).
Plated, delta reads 1129 mm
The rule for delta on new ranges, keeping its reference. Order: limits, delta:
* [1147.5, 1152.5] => 1152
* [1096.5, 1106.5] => 1099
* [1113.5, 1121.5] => 1119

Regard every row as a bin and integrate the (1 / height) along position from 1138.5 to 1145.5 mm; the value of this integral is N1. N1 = 4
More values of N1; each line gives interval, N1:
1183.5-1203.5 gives 13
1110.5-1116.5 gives 3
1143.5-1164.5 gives 13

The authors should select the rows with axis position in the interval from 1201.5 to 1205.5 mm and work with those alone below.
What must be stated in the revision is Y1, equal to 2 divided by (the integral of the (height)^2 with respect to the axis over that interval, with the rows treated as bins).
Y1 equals 0.215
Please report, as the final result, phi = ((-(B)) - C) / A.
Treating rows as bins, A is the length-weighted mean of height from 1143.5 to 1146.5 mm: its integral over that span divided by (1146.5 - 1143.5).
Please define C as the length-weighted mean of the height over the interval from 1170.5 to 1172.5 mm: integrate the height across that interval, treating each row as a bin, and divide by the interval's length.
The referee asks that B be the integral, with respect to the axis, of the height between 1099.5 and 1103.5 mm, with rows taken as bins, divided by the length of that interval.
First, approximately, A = 1.64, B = 1.52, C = 1.63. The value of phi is -1.91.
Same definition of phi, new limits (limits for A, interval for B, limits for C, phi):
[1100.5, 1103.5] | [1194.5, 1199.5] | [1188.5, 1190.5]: -1.93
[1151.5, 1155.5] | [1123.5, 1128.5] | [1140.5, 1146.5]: -2.13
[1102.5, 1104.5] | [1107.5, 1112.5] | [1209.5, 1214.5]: -1.93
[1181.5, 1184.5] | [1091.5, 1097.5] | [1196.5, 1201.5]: -2.19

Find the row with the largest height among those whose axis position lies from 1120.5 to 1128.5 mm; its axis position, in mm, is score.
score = 1125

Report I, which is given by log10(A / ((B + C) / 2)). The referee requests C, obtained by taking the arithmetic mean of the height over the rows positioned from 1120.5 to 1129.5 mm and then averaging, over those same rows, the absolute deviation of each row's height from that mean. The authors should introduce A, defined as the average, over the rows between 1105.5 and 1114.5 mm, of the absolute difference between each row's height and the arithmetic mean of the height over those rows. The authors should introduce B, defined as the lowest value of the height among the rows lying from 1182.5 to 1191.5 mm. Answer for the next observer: -1.579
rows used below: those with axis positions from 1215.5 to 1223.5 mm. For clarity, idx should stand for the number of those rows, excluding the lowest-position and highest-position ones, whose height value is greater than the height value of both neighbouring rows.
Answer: 2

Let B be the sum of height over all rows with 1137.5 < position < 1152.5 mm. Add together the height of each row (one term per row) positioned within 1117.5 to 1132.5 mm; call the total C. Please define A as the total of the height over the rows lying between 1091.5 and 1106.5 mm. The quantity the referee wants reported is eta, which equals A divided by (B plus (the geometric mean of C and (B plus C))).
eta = 0.411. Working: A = 25.4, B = 24.7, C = 26.5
